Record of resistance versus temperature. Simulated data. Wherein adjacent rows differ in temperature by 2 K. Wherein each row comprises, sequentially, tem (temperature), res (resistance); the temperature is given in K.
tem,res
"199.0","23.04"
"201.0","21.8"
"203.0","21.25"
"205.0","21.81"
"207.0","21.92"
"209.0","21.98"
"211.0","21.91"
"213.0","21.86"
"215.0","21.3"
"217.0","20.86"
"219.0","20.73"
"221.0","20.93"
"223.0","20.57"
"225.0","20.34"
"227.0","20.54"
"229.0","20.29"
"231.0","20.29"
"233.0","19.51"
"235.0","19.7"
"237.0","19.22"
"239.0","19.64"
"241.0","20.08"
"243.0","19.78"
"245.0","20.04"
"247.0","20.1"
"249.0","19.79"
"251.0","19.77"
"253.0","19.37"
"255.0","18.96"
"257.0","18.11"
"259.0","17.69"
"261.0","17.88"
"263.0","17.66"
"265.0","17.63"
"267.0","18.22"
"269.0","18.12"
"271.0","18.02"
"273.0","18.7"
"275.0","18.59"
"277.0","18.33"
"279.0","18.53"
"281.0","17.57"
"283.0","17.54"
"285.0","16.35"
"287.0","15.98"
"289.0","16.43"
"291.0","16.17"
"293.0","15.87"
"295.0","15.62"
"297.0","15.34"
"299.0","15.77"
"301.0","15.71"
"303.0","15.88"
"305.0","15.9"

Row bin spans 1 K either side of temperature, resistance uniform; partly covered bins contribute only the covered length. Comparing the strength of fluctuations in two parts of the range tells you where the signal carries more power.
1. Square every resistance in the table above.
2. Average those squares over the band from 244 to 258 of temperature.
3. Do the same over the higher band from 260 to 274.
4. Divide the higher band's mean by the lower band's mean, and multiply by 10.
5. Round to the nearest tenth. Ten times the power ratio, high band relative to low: 8.6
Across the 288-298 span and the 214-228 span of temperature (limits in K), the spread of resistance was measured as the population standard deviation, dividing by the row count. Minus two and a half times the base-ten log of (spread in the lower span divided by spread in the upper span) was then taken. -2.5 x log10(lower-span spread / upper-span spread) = 0.3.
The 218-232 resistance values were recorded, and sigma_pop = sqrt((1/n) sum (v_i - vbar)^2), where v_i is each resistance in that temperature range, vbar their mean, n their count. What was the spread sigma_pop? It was 0.22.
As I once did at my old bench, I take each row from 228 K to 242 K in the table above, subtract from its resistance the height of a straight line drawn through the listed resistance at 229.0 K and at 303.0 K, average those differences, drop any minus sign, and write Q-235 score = 0.114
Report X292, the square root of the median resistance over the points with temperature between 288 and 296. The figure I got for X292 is 4.0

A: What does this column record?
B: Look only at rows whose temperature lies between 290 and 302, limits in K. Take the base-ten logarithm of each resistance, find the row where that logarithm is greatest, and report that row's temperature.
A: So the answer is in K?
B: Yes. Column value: 291.0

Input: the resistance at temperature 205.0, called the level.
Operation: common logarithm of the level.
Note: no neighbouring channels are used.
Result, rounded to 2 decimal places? 1.34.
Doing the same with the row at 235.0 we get 1.29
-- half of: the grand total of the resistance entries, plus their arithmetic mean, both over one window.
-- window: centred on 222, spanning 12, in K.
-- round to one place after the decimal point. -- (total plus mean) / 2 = 72.3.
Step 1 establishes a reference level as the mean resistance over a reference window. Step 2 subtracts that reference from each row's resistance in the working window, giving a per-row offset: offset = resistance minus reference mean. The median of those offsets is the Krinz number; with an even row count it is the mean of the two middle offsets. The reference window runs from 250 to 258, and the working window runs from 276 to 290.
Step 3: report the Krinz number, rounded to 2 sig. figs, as -1.5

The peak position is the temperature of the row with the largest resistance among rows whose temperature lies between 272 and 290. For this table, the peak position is 273.0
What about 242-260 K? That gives 247.0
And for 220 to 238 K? 221.0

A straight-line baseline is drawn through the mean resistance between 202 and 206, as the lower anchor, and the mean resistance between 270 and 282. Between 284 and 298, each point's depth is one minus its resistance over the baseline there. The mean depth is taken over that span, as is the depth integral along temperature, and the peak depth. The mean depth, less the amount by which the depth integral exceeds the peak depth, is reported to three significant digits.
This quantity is -1.10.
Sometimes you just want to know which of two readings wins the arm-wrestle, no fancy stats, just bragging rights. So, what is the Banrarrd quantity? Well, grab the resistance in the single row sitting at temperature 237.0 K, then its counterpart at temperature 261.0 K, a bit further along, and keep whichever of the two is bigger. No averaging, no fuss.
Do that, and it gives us 19.22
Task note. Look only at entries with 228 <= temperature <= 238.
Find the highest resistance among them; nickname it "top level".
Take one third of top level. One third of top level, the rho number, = 6.76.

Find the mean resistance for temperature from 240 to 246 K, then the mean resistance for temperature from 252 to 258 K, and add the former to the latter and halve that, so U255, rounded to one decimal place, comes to 19.4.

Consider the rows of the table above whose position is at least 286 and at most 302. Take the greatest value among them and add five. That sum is 21.4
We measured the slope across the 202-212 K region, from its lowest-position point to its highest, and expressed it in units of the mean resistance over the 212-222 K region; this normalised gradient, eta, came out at 0.004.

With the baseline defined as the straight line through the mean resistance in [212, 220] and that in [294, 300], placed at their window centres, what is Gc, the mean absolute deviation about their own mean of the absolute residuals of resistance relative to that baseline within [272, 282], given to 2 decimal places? 0.20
